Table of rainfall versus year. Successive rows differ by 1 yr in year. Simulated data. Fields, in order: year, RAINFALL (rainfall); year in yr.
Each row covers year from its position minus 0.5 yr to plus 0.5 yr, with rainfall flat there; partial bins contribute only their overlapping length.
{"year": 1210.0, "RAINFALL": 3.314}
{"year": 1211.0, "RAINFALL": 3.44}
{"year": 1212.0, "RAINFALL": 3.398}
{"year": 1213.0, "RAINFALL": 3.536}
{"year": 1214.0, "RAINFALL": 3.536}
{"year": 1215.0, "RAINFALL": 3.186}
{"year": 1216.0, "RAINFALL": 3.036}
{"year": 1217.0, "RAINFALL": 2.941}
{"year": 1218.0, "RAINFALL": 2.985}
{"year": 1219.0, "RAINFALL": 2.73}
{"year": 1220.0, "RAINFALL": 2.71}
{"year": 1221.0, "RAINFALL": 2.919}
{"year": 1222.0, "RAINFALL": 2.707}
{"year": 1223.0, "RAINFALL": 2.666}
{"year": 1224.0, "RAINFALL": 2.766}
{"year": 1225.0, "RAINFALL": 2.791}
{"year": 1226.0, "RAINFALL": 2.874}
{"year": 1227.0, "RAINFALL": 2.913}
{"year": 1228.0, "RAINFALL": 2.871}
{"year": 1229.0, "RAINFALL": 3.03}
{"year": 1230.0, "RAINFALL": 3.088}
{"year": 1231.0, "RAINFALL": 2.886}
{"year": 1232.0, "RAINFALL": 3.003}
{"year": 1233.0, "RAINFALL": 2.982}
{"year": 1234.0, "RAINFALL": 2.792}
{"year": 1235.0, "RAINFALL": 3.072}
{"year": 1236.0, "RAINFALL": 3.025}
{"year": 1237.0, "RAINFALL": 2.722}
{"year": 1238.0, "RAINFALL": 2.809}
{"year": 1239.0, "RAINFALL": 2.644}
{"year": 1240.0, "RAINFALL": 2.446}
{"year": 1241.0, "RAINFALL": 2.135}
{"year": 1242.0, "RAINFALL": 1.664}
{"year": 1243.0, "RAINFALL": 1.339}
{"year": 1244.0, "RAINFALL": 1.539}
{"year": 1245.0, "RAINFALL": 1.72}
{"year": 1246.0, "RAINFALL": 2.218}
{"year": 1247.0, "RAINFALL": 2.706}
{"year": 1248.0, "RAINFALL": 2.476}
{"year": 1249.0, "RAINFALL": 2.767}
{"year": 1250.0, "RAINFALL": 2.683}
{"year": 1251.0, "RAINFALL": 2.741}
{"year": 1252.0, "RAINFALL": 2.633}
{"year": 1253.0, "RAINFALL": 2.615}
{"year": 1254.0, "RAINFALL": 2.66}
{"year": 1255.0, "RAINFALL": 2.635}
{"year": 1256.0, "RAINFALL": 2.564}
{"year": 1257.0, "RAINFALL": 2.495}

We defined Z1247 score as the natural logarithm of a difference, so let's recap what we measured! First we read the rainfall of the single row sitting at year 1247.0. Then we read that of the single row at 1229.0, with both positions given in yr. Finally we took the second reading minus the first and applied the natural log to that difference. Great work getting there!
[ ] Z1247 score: -1.1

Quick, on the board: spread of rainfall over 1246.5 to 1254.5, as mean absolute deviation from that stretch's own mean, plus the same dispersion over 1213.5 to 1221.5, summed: 0.25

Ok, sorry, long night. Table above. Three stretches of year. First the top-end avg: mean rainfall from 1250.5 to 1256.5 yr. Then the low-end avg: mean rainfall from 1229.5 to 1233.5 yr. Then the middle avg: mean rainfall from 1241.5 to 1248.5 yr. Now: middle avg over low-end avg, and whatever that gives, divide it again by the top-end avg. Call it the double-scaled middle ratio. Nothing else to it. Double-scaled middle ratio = 0.25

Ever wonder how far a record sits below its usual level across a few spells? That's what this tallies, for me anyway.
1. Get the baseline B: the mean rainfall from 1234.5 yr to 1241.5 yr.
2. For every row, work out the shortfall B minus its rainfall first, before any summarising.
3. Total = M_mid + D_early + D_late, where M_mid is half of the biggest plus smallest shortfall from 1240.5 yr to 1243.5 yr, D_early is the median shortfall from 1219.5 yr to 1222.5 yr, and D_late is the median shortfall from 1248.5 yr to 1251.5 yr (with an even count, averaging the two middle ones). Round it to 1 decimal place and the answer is 0.9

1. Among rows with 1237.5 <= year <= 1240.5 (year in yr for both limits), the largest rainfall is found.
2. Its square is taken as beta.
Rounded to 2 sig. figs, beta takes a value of 7.9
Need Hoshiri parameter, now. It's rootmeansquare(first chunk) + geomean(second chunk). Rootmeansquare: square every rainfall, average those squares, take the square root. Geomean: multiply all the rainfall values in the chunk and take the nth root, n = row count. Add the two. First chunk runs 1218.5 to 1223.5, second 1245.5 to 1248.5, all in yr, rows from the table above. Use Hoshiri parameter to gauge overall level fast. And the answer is 5.2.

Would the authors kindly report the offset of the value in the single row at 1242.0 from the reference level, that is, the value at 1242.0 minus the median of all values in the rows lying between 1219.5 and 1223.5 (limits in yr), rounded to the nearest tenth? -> -1.0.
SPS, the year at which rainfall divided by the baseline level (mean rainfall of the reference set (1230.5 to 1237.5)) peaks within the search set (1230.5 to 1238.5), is 1235.0 yr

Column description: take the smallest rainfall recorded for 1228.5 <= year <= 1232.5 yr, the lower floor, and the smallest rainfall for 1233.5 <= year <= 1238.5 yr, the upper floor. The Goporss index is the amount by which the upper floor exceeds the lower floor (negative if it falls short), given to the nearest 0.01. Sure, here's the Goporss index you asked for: -0.16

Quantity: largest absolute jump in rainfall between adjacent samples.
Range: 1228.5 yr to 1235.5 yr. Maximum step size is 0.28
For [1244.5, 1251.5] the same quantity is 0.50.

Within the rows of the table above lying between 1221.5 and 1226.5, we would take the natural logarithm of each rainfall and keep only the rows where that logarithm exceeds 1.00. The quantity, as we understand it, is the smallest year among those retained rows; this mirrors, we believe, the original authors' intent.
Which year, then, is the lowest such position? 1224.0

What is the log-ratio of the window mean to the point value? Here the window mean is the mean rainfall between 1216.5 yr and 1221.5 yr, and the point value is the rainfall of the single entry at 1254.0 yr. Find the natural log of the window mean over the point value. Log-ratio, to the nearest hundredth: 0.07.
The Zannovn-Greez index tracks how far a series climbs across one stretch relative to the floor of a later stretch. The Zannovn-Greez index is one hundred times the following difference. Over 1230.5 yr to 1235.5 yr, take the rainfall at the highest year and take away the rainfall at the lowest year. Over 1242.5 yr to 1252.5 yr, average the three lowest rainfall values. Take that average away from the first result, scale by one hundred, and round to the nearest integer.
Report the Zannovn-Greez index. -135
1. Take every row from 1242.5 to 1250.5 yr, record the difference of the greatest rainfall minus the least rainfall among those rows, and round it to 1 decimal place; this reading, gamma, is 1.4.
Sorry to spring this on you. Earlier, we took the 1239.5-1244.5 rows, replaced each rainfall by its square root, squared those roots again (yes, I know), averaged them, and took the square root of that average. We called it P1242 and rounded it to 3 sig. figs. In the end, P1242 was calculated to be 1.35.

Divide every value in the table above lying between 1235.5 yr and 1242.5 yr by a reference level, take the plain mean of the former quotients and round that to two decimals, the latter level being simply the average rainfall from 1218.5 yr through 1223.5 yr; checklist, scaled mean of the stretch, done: 0.91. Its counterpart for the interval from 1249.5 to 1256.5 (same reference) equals 0.96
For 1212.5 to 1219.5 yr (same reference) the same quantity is 1.14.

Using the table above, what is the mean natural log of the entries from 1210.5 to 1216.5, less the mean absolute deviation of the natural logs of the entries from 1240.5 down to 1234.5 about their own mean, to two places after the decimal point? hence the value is 1.14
